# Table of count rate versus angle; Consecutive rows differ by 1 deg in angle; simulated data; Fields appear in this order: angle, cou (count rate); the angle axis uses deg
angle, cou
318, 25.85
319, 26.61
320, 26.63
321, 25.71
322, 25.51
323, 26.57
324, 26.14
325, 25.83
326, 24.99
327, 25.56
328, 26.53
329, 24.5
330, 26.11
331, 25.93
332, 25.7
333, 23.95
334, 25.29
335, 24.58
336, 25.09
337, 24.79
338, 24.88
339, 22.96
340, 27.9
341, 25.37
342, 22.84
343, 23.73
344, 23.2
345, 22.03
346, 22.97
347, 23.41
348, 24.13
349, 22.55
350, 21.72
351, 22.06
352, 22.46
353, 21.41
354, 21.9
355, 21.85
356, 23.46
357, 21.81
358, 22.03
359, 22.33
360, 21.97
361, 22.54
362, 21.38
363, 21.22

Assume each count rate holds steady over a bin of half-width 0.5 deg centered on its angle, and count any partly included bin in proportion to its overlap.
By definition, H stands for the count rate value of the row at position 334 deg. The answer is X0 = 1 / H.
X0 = 0.0395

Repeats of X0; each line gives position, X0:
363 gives 0.0471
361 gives 0.0444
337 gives 0.0403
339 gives 0.0436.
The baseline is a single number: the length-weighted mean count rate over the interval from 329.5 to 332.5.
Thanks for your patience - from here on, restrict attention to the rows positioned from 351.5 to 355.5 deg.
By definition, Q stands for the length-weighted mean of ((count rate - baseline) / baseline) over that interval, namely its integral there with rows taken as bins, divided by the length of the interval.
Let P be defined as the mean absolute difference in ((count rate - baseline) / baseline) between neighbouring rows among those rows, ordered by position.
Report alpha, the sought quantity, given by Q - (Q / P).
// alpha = 7.4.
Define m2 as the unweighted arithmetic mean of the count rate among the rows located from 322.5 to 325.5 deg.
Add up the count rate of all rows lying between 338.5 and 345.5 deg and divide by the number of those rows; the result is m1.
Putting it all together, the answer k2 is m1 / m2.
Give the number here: 0.92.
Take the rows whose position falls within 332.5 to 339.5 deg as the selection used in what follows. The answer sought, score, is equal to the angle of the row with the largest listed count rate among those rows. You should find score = 334 deg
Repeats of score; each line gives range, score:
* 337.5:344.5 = 340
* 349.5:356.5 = 356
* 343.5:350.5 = 348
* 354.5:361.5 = 356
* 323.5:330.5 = 328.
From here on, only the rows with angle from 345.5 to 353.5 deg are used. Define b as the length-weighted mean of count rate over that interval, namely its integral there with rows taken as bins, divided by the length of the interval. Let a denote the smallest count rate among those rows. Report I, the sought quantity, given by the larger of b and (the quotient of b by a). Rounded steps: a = 21.41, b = 22.6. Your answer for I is 22.6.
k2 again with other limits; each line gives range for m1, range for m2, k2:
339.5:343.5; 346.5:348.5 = 1.05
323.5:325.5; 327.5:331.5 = 1.01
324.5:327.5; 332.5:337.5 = 1.03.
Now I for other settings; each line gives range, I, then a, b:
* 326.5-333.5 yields 25.5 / 23.95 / 25.5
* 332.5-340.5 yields 24.9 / 22.96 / 24.9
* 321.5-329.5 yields 25.7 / 24.5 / 25.7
